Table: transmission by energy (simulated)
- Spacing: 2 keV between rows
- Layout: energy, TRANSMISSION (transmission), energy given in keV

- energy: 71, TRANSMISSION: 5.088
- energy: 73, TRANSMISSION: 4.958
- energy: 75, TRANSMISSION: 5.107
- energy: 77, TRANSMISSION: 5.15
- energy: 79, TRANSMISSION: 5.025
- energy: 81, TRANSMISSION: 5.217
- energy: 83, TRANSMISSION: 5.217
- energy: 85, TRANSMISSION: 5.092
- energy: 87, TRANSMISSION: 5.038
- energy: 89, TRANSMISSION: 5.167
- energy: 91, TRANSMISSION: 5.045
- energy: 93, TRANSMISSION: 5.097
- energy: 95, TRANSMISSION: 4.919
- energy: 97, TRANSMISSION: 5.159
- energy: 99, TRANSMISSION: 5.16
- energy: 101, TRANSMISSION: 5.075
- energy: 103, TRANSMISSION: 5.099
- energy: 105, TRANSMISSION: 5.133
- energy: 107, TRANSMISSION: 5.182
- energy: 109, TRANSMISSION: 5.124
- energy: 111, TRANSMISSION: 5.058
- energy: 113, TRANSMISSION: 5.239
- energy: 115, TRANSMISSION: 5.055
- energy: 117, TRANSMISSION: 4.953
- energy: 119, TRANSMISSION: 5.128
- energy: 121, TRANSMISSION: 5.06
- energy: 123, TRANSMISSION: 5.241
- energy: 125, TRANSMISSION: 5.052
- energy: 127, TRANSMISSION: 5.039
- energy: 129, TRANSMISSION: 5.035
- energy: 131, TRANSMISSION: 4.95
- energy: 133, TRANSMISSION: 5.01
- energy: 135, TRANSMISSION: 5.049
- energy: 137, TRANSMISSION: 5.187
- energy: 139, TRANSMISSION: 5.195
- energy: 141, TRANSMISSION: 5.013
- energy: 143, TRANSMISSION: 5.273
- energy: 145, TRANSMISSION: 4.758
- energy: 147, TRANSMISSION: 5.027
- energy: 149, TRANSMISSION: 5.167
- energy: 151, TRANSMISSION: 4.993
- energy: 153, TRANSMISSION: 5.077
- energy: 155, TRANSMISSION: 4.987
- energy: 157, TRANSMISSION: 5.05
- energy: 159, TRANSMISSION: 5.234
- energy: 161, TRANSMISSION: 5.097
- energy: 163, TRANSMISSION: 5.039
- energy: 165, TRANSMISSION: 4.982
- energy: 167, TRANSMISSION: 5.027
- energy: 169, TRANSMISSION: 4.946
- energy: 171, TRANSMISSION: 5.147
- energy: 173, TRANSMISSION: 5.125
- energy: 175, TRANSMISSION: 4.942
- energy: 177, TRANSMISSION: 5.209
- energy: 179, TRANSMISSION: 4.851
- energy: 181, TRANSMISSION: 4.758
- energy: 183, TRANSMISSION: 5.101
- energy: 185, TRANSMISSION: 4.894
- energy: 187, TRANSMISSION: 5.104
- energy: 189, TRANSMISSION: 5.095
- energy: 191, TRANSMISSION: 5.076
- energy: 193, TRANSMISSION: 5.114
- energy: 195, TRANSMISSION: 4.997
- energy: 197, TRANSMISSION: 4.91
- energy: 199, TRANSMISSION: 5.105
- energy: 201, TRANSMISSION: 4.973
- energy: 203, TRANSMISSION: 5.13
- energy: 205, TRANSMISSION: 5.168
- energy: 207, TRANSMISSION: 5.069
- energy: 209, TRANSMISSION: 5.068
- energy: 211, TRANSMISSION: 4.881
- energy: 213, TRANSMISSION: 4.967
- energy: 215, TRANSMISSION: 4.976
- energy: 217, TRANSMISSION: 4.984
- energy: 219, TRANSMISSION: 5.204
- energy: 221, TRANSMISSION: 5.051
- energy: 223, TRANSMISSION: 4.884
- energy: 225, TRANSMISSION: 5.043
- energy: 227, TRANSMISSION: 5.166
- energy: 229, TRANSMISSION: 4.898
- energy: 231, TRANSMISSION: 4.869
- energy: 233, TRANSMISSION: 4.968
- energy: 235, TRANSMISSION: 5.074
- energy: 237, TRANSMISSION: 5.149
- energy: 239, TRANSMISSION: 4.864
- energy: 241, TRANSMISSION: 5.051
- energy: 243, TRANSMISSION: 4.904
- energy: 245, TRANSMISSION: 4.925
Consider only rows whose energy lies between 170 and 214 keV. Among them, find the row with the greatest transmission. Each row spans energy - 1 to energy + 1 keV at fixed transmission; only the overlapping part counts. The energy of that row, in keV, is 177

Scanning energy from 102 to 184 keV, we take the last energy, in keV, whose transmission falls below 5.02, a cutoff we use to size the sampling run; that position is 181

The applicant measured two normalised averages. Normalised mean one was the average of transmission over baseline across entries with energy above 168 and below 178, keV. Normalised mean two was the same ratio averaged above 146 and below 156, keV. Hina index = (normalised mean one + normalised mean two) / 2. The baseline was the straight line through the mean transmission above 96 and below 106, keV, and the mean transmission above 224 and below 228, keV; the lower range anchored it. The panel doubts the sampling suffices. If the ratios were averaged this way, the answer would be 0.99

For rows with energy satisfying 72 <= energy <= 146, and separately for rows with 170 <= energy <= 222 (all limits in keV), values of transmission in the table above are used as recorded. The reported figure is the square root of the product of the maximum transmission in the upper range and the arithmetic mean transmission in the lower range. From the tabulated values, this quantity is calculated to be 5.15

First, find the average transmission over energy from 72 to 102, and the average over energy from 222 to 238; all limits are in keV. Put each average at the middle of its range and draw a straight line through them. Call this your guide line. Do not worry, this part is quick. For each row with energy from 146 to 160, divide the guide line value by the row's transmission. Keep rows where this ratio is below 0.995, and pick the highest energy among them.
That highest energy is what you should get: 159 keV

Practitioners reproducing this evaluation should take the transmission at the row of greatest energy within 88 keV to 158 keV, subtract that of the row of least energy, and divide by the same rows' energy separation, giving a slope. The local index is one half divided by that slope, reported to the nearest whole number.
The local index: -291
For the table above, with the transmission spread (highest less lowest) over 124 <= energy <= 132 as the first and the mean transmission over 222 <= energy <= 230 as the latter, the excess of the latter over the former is 4.90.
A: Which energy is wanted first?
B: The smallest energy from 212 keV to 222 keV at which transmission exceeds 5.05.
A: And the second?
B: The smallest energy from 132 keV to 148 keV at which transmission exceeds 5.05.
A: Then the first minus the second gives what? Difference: 82 keV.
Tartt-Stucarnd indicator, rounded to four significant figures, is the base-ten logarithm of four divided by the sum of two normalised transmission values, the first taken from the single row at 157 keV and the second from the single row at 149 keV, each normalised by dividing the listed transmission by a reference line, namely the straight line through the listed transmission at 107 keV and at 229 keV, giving 0.2982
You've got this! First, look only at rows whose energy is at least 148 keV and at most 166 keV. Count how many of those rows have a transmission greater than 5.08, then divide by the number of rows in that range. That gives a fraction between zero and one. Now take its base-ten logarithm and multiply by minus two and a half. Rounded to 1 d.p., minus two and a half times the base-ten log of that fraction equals 1.2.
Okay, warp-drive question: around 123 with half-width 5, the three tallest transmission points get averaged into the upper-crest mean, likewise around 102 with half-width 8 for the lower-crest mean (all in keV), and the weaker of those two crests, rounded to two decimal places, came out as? 5.14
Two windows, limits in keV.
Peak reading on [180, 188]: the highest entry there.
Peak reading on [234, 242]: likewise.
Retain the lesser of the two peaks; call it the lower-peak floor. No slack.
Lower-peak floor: 5.10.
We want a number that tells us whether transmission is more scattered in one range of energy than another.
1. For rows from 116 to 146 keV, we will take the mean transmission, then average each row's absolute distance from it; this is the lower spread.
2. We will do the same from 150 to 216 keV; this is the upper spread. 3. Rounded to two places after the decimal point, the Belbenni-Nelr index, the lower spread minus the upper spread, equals 0.01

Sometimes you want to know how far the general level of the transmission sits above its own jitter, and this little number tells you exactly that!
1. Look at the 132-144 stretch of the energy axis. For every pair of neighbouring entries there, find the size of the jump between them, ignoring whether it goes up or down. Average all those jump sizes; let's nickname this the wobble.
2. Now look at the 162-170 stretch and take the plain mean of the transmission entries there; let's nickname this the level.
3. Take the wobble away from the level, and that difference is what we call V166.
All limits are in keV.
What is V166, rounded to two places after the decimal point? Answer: 4.87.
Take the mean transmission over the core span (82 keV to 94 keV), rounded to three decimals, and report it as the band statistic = 5.109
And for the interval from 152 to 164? 5.081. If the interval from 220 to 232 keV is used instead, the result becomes 4.985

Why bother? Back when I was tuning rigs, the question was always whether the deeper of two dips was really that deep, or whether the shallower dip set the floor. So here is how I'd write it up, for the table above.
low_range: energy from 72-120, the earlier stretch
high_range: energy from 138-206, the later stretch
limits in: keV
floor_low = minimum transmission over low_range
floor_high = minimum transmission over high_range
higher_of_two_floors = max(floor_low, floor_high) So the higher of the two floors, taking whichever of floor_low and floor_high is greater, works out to 4.92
